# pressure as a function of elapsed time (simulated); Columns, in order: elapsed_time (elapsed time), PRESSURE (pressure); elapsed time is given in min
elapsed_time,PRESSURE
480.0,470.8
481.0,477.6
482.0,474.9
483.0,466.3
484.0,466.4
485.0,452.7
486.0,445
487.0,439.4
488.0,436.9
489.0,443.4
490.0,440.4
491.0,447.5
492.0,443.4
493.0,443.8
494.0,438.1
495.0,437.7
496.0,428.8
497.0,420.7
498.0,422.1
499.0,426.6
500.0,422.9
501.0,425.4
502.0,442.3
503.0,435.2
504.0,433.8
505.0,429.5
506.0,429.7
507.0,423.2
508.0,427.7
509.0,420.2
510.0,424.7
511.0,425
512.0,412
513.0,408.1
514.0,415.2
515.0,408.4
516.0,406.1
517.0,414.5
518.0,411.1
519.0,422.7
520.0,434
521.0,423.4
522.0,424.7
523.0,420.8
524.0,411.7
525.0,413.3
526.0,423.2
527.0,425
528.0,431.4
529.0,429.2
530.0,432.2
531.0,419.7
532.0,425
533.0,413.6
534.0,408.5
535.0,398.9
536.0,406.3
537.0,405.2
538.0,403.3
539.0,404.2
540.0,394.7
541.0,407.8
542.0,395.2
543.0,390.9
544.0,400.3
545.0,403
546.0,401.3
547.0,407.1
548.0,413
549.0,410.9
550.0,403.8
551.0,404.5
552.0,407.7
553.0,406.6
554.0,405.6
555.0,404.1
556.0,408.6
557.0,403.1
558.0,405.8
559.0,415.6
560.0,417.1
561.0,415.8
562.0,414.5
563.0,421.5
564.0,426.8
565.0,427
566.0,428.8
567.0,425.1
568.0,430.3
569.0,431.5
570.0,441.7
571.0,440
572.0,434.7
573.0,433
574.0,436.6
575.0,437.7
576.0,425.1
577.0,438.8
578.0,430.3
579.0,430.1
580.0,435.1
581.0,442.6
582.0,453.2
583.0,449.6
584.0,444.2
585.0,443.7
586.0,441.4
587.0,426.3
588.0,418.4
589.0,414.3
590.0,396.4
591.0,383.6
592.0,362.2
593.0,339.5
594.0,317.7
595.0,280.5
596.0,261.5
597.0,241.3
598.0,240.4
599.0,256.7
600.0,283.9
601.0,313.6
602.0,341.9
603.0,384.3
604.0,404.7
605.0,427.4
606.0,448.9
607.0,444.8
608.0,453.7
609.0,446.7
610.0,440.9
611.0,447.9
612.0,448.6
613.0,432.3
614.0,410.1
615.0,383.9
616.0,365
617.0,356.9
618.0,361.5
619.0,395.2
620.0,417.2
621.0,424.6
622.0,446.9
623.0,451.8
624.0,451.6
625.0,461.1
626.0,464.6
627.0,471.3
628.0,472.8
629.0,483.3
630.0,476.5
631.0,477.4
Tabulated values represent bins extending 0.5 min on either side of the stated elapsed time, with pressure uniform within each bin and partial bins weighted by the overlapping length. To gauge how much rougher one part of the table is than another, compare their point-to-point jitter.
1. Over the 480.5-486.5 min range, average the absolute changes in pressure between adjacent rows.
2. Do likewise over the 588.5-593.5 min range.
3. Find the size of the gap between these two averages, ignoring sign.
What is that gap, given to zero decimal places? 12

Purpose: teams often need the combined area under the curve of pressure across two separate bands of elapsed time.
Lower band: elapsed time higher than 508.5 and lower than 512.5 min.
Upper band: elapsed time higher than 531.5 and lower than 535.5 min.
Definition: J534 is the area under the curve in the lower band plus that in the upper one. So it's 3328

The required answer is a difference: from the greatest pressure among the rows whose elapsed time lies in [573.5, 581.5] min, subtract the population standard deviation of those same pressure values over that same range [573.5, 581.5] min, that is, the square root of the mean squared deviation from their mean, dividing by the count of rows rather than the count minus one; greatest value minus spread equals 437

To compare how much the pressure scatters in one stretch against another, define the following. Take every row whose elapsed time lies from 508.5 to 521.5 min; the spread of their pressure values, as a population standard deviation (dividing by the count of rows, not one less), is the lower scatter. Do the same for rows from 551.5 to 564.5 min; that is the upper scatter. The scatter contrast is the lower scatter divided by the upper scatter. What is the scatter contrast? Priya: 1.1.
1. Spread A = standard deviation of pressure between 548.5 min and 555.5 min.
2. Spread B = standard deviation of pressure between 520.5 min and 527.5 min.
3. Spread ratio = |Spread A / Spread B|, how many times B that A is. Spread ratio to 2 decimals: 0.46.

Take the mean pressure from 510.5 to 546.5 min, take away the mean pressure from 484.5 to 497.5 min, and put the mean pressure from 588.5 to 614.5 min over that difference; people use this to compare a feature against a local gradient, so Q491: -14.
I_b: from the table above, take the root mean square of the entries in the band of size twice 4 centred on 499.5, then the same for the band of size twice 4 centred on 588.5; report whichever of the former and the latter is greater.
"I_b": 428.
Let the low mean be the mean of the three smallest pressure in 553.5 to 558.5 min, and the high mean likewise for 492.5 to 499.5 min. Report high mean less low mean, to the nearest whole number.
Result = 19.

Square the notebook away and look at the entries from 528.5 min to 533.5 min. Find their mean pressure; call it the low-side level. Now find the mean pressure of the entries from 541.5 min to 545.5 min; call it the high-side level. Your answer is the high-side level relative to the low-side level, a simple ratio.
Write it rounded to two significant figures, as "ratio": 0.94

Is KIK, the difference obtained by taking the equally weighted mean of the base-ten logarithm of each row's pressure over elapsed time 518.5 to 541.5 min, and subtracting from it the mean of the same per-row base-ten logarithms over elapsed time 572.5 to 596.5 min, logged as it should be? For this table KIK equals 0.015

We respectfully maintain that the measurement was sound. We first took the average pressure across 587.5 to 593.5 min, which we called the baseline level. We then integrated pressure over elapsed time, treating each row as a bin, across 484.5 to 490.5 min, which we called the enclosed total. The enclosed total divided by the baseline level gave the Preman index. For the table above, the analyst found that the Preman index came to 6.9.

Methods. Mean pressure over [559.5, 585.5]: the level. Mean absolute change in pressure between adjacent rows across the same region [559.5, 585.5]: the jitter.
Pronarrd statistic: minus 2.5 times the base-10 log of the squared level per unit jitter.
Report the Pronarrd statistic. -11.5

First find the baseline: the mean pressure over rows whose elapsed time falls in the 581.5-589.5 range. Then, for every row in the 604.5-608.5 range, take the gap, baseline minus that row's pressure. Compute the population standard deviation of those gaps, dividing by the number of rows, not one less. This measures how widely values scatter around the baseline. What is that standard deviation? 9.9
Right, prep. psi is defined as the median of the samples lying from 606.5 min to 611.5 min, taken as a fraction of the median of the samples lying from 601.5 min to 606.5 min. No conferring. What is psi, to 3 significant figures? 1.10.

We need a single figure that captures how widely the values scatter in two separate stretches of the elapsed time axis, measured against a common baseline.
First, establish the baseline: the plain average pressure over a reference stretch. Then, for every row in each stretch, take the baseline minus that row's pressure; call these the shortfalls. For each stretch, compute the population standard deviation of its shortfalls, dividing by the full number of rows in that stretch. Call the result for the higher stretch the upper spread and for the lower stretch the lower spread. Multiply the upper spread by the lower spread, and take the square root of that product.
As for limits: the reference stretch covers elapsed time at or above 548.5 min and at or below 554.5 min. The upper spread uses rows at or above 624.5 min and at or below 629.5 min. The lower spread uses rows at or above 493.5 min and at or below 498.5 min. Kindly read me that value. 8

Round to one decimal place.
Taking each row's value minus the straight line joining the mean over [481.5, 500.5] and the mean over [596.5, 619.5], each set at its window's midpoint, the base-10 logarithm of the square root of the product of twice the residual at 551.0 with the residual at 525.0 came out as 1.0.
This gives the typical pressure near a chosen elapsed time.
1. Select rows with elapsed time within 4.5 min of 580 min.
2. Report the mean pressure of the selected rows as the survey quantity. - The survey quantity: 439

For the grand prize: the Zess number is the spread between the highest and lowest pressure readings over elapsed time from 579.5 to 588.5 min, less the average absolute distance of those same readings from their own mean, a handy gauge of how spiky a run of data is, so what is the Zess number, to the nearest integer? 26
